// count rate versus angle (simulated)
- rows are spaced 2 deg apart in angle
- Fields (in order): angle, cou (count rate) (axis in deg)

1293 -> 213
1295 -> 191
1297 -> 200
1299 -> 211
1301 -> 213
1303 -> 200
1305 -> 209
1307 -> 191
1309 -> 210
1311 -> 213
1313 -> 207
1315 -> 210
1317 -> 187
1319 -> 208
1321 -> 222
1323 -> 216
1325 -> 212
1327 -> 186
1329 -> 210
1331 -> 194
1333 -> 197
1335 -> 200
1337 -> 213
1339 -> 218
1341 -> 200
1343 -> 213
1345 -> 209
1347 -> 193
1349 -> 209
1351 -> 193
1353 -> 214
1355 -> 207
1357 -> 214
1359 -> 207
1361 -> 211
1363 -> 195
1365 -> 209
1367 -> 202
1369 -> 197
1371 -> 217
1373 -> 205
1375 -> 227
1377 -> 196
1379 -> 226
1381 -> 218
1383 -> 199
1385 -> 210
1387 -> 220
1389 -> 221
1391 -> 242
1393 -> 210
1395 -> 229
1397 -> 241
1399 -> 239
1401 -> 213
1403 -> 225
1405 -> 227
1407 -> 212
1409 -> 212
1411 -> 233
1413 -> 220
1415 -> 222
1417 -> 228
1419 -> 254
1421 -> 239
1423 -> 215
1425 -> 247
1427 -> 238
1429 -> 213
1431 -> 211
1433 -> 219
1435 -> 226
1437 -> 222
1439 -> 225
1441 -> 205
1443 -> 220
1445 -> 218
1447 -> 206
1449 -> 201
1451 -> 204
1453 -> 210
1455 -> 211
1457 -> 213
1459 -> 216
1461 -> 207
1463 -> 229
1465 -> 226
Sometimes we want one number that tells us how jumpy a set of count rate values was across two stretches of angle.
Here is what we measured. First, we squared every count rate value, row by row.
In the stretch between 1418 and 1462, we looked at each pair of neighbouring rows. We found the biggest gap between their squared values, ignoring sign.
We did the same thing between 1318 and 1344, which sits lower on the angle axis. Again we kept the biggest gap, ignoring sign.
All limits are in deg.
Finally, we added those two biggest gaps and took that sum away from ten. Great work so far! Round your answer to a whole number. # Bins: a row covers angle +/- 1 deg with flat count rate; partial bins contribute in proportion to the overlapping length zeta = -25122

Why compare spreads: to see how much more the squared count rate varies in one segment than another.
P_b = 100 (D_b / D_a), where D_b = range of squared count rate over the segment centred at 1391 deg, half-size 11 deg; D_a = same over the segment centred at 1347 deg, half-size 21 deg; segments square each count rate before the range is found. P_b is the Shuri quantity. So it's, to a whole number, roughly 147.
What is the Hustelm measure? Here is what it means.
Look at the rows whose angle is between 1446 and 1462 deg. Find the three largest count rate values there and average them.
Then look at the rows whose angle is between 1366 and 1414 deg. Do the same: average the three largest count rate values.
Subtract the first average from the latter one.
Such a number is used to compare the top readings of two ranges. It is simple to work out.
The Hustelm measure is 27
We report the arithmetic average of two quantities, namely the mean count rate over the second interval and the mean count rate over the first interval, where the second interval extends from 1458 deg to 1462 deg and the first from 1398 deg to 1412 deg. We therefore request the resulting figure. 217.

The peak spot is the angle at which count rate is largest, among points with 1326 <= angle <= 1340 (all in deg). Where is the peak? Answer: 1339 deg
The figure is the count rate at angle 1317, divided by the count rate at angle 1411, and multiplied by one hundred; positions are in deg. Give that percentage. 80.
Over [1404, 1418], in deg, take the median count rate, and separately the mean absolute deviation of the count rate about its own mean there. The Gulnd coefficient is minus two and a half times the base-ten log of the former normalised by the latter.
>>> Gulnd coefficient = -3.9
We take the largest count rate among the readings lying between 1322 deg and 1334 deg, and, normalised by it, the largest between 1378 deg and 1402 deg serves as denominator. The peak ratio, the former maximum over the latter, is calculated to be 0.89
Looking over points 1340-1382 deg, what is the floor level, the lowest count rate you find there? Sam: 193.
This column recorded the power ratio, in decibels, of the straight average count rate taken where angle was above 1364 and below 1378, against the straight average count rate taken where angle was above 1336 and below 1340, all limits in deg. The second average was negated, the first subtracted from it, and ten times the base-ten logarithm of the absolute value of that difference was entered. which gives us 26.3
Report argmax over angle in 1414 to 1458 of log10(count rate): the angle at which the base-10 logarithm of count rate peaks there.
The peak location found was 1419 deg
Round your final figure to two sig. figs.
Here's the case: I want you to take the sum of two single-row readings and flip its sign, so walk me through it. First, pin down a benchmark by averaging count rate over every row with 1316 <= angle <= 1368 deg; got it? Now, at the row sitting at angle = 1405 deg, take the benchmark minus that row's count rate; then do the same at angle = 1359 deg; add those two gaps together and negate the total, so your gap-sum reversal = 23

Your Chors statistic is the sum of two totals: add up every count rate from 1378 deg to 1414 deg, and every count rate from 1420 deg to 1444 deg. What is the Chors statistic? 6677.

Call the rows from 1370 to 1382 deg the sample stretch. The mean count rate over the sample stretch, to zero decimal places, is 215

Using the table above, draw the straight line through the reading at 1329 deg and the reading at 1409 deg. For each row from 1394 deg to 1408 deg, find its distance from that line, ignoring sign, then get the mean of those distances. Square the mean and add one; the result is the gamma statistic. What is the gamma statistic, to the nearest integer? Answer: 219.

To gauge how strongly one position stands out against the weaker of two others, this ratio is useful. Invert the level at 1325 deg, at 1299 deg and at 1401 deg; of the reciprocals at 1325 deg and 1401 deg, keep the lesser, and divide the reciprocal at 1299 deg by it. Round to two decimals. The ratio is 1.01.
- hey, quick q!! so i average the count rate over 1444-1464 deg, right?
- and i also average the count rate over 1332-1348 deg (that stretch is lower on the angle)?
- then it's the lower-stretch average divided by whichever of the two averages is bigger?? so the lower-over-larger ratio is 0.97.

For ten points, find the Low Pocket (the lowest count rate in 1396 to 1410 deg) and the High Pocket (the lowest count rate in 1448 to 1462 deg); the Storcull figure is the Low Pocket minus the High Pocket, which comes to 11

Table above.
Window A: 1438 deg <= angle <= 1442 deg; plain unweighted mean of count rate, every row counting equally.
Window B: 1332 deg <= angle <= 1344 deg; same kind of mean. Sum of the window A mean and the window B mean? 422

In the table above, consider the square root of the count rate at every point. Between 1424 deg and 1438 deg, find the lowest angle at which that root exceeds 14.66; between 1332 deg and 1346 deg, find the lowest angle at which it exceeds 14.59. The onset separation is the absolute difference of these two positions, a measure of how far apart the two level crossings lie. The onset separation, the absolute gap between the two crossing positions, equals 88 deg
